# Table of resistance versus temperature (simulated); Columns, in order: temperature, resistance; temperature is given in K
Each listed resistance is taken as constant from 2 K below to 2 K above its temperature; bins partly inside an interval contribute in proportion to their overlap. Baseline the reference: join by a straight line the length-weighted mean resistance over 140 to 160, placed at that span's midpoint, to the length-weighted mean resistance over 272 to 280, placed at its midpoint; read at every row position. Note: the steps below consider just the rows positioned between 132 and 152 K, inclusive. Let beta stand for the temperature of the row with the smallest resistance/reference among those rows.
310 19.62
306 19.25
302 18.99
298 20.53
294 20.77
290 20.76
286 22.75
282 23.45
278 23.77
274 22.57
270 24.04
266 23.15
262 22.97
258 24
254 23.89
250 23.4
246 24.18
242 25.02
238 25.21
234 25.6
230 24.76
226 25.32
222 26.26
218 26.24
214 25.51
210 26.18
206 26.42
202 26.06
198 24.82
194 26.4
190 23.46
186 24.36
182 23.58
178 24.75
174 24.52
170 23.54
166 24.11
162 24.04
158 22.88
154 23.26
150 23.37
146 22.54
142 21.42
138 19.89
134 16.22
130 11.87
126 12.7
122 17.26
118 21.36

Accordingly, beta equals 134 K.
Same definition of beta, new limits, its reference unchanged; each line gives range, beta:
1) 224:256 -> 250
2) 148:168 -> 158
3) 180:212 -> 190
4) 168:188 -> 182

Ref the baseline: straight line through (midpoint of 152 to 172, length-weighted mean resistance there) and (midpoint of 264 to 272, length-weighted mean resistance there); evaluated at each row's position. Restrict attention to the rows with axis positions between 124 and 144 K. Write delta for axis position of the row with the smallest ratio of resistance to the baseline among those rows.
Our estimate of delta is 130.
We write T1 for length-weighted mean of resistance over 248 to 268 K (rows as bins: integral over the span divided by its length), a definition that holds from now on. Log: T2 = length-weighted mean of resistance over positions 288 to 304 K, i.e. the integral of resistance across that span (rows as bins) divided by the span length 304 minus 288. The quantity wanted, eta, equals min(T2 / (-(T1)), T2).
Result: -0.86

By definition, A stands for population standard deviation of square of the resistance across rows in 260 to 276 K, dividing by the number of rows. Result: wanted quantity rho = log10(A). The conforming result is 1.40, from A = 25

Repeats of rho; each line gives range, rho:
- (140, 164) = 1.57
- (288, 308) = 1.49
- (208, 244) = 1.43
